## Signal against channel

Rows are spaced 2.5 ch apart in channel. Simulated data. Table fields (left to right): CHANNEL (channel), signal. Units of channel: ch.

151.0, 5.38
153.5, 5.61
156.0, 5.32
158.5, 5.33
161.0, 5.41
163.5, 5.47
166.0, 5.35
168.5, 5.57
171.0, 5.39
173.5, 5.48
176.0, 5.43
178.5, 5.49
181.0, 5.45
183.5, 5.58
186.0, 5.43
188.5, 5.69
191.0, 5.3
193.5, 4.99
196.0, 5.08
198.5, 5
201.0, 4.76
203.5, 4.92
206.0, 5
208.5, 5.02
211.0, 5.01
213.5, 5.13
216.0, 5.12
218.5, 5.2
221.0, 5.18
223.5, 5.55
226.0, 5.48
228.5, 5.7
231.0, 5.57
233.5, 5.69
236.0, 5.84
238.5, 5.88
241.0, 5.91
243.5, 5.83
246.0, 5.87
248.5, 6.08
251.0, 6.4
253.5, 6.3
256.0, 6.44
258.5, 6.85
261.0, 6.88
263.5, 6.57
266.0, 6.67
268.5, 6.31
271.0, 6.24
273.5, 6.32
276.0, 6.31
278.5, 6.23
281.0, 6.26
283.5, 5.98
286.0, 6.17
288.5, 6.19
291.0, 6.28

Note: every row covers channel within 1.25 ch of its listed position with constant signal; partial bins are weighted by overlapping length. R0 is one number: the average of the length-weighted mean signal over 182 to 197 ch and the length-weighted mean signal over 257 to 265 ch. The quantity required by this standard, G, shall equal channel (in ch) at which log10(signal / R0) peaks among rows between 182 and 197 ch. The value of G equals 188.5 ch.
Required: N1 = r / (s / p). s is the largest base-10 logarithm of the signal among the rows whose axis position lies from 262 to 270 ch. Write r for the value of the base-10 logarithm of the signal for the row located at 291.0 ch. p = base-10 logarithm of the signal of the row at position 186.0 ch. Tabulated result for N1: 0.71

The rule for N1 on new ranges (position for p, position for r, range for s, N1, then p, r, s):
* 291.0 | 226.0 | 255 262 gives 0.70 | 0.798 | 0.739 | 0.84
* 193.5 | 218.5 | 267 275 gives 0.62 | 0.698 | 0.716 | 0.80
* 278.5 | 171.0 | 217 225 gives 0.78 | 0.794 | 0.732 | 0.74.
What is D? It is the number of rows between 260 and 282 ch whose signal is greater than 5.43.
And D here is 9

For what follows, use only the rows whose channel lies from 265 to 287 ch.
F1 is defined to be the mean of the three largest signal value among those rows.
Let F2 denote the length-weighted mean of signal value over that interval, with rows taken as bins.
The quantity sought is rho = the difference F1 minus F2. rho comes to 0.16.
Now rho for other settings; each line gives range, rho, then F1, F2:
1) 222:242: 0.18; 5.9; 5.7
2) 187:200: 0.15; 5.4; 5.2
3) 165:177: 0.05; 5.5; 5.4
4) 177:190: 0.06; 5.6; 5.5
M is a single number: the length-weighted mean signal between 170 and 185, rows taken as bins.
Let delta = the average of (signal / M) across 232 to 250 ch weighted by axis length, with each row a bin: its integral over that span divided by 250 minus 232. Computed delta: 1.07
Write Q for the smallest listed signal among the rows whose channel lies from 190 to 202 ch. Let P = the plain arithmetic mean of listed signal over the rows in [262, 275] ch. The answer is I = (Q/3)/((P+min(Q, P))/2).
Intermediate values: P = 6.4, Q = 4.76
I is 0.28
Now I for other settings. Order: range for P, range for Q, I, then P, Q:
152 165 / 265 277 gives 0.38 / 5.4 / 6.24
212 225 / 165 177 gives 0.34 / 5.2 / 5.35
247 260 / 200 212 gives 0.28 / 6.4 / 4.76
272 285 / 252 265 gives 0.34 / 6.2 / 6.3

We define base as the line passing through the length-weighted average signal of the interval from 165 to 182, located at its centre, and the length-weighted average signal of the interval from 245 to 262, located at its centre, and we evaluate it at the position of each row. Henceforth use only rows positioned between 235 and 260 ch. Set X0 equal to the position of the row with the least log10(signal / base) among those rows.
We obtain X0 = 243.5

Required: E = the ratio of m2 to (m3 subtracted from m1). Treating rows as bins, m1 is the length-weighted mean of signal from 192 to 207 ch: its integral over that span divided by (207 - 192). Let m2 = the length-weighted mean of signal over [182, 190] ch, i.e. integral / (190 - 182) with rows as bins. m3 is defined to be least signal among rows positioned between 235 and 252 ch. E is -6.4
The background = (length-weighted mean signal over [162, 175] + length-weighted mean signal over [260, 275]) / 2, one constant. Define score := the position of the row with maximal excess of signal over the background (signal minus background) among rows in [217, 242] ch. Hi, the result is 241.0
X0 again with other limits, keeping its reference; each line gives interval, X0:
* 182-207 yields 201.0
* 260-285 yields 283.5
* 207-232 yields 211.0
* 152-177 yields 176.0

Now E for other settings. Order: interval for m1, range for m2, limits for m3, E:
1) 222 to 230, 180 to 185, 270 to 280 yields -8.3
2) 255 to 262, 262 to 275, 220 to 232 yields 4.2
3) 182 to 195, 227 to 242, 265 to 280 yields -6.9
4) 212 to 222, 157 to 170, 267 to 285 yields -6.6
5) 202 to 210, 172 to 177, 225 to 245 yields -10.8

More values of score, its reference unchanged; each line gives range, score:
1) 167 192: 188.5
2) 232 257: 256.0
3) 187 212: 188.5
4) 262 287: 266.0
